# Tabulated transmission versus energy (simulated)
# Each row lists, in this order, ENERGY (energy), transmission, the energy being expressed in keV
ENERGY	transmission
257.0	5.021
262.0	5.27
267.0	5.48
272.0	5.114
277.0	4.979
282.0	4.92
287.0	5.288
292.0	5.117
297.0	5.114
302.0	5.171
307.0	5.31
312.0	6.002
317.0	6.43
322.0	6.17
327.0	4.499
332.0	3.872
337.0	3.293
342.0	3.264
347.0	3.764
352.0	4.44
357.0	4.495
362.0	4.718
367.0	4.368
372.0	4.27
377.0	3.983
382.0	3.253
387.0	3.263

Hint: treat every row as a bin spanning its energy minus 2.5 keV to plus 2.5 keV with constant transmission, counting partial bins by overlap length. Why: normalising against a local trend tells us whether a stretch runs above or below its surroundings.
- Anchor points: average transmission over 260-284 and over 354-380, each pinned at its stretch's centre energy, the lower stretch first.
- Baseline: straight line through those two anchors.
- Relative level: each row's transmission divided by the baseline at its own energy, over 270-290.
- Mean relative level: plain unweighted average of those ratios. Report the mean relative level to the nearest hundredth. 1.00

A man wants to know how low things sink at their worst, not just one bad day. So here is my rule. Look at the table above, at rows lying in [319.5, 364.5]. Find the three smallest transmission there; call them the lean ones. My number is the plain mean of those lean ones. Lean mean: 3.4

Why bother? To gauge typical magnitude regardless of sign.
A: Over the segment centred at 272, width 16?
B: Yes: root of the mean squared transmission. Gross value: 5.20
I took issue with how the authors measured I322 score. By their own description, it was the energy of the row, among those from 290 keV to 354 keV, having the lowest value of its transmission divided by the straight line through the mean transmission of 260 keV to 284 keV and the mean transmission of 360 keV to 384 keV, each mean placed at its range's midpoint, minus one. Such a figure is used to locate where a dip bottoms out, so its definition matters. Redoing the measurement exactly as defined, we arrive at 337.0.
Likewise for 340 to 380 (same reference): 342.0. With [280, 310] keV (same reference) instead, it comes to 282.0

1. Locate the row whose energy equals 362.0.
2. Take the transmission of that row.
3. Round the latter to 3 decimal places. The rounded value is 4.718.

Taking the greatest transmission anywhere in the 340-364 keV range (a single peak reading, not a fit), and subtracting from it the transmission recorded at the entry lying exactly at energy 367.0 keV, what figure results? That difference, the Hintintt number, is 0.35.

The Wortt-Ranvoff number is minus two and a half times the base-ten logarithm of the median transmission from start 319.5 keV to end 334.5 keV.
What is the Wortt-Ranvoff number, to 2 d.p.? -1.63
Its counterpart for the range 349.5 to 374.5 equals -1.62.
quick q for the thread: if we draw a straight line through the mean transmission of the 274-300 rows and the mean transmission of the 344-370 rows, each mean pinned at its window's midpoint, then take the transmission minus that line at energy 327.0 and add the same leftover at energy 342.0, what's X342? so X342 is -1.4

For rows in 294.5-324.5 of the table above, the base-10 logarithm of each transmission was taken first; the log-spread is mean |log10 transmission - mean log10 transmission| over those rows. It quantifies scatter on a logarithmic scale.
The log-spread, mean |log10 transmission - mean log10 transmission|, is 0.038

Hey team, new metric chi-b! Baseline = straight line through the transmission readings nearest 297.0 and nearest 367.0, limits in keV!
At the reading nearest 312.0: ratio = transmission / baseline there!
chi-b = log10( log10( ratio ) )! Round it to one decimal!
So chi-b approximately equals -1.1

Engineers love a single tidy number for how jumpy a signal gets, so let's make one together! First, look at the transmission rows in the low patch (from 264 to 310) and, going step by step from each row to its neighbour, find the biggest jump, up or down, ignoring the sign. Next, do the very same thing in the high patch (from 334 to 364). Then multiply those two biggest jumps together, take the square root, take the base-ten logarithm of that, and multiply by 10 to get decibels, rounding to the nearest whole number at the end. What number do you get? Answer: -3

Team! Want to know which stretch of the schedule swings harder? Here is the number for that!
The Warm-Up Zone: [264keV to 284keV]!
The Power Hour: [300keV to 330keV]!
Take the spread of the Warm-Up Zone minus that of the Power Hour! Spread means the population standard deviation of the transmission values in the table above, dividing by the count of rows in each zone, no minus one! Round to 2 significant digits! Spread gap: -0.45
